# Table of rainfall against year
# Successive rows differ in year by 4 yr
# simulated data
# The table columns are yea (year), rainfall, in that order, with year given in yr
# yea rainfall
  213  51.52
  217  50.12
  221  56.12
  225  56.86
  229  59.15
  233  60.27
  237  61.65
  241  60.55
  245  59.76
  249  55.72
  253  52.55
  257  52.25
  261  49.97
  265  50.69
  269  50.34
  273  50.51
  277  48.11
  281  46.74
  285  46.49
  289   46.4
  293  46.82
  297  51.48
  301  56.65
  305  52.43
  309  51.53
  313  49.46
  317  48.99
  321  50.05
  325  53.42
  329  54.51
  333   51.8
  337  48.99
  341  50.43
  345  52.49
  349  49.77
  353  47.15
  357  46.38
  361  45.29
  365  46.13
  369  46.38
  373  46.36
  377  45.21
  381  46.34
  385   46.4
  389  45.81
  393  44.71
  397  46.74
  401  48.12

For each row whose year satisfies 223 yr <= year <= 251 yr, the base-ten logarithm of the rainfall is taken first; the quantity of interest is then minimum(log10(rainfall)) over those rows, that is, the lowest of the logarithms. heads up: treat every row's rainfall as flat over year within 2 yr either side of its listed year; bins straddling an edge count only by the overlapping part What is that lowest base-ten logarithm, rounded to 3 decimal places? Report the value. 1.746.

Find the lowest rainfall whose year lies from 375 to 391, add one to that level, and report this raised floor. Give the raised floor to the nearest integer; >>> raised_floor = 46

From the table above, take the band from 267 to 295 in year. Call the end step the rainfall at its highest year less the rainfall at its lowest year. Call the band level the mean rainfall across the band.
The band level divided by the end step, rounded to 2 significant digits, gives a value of -14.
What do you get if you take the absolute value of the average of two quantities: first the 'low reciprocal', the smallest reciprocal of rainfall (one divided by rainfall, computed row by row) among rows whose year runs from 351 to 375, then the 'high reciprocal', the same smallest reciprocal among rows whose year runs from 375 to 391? 0.0214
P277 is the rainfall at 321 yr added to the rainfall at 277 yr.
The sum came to 98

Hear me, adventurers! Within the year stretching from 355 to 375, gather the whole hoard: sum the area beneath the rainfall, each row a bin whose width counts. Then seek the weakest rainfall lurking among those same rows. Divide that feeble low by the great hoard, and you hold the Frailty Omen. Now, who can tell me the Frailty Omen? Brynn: 0.0491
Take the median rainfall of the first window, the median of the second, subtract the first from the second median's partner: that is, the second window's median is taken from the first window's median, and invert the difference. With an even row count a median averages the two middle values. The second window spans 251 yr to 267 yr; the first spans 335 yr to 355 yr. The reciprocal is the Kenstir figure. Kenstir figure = -0.59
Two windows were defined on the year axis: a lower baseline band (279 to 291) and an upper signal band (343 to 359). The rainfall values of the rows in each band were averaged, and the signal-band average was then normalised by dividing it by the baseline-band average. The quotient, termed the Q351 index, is 1.05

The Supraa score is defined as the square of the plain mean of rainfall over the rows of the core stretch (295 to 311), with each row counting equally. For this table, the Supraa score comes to 2811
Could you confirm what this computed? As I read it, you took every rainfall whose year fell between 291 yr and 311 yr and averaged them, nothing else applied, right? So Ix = 52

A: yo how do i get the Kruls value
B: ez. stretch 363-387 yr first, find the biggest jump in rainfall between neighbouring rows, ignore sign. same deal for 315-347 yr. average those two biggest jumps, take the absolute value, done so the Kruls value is 2.26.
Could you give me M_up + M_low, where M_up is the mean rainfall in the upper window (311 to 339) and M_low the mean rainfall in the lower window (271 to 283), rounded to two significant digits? 99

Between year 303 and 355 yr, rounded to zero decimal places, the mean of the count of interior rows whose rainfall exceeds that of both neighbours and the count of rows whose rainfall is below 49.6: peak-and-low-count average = 3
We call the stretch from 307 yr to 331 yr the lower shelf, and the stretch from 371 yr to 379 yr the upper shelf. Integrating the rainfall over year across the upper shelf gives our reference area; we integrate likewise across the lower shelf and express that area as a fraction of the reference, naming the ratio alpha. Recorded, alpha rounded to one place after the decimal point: 3.4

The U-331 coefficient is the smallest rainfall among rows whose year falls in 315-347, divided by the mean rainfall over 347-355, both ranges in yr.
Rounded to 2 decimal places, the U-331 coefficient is 1.01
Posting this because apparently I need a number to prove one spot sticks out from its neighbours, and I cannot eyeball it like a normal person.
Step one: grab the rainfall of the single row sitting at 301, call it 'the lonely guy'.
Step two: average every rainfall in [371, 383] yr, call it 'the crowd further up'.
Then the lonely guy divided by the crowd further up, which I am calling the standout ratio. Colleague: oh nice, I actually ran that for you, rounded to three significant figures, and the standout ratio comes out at 1.23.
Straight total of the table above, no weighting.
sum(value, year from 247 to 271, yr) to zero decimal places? 312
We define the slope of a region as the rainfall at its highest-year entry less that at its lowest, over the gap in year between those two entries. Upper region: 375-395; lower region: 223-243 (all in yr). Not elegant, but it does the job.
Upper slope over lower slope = -0.1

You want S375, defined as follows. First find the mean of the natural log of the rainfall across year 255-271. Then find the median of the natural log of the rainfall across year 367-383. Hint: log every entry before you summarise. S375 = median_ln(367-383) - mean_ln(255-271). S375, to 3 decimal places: -0.092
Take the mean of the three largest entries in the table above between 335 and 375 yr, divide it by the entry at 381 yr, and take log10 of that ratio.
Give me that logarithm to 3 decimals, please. 0.041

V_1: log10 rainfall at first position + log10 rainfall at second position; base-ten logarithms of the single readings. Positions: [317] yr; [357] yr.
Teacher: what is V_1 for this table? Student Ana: 3.36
